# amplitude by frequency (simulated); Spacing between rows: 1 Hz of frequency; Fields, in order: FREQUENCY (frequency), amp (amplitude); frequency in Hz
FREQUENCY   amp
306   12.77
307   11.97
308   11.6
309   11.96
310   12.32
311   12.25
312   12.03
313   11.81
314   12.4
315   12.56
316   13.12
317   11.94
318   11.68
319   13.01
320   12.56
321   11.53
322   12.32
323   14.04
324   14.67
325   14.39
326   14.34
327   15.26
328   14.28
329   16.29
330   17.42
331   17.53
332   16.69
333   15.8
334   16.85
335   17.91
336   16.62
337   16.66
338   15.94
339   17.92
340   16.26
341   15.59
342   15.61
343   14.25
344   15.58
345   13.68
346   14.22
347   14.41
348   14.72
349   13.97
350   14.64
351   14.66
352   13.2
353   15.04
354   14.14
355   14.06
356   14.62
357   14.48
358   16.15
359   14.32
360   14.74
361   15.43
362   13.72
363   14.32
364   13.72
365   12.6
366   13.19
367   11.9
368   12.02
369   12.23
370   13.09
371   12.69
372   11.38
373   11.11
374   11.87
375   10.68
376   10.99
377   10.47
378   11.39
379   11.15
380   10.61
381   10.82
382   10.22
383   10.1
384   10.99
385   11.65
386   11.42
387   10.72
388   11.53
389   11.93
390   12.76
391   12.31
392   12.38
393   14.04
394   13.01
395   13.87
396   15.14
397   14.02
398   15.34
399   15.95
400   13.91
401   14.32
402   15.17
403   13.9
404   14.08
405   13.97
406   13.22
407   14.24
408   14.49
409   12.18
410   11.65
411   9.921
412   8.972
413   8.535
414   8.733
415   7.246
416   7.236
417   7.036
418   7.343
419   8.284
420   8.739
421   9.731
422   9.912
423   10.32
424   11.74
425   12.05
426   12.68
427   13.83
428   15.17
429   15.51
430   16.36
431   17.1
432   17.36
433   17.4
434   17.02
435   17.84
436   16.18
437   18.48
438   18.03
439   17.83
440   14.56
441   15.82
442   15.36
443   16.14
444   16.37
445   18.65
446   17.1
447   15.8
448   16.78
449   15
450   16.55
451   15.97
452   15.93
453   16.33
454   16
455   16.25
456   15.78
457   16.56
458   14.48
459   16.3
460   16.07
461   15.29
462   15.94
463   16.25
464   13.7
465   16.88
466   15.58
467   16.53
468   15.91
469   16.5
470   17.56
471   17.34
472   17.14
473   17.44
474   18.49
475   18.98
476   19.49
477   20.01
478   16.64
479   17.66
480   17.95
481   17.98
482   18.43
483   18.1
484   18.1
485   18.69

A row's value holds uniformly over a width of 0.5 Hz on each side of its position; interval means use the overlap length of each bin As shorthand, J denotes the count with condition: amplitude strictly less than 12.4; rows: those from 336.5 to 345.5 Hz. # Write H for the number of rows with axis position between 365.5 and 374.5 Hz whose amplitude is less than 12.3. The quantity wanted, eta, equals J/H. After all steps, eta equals 0.0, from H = 6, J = 0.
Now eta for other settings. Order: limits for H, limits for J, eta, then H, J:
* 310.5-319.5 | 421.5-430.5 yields 0.8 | 5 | 4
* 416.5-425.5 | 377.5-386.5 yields 1.0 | 9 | 9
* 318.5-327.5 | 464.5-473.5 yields 0.0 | 1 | 0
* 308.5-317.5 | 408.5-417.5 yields 1.8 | 5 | 9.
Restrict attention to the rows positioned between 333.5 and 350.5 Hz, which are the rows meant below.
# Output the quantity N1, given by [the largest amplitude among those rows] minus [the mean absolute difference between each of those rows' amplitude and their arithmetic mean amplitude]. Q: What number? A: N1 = 16.8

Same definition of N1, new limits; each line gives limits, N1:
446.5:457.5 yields 16.4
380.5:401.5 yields 14.5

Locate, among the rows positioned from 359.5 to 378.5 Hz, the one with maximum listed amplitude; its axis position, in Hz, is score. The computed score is 361 Hz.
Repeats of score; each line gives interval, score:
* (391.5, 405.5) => 399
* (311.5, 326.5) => 324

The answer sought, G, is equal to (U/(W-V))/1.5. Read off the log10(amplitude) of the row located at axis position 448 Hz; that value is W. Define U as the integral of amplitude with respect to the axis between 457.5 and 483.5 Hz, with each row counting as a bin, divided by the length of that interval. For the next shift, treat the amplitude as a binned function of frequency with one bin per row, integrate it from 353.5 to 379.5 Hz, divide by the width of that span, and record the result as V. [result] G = -0.97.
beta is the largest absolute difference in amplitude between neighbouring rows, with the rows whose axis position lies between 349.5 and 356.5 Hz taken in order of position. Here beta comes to 1.84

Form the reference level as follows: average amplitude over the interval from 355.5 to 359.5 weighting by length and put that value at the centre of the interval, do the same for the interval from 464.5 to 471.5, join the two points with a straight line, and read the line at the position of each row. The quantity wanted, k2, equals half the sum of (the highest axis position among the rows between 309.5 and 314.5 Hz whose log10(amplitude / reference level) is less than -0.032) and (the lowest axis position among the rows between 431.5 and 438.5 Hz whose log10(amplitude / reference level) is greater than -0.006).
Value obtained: 373.0 Hz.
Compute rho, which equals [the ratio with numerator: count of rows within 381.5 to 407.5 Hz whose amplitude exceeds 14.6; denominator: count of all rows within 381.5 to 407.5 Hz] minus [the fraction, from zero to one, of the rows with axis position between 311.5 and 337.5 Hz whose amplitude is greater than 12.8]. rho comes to -0.50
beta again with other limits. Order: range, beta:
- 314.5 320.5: 1.33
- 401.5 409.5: 2.31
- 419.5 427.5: 1.42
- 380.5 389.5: 0.89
